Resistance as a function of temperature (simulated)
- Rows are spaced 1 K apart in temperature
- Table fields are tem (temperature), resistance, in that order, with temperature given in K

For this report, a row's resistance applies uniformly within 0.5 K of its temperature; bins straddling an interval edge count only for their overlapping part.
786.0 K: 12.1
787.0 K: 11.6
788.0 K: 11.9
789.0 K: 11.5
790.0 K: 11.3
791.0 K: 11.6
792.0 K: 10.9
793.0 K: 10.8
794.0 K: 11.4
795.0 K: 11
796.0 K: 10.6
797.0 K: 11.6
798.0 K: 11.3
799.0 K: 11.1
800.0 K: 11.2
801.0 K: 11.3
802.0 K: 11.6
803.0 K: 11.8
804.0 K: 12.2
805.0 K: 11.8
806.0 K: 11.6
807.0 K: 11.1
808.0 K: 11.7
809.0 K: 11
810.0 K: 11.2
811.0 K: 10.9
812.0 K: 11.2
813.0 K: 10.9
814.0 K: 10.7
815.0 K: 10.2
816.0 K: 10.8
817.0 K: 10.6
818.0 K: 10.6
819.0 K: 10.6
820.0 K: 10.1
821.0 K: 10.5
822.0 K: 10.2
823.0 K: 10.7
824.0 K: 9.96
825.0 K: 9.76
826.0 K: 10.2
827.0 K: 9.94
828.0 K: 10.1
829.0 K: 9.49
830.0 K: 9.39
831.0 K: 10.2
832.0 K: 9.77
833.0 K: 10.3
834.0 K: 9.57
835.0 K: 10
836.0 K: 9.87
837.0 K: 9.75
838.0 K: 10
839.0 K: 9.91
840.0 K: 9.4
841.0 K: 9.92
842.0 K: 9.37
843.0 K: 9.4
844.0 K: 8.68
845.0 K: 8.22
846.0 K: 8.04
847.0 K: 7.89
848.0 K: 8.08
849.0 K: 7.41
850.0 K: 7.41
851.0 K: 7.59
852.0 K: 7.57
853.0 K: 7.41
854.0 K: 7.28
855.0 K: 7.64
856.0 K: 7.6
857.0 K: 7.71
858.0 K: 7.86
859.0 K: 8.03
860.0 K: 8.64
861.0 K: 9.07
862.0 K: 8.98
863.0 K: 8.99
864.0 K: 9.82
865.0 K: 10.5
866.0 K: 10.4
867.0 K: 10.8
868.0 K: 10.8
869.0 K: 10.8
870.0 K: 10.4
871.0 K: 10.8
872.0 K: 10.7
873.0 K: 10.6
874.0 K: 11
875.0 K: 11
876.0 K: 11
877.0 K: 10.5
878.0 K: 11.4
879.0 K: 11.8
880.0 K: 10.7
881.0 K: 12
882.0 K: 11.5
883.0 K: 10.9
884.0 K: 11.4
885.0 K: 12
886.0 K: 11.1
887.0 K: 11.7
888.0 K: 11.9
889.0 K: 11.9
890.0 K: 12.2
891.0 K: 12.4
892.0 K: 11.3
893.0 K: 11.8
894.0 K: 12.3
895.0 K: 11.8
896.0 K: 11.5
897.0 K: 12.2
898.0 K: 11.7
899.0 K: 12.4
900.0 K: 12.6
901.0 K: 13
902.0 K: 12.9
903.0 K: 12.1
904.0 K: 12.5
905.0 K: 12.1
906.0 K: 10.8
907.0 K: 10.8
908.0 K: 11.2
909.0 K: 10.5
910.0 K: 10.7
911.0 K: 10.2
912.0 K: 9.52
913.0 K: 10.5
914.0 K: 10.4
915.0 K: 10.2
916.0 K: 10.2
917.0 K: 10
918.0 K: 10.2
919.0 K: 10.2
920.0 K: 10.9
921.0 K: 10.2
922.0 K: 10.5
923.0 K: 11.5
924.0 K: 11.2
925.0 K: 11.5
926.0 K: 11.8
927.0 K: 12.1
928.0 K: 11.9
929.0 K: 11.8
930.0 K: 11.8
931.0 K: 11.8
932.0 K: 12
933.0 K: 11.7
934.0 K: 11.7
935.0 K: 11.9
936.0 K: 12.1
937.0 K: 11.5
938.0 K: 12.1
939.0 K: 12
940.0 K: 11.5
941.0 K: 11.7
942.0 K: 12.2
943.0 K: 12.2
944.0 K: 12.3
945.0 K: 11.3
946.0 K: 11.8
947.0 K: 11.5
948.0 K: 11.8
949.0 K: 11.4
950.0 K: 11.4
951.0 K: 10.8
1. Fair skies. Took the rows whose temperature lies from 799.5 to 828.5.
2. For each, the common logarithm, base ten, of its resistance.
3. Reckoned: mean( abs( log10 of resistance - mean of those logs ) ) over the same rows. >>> 0.021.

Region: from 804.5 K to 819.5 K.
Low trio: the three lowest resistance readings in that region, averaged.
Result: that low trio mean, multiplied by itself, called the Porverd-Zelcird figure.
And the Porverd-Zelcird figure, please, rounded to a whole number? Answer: 110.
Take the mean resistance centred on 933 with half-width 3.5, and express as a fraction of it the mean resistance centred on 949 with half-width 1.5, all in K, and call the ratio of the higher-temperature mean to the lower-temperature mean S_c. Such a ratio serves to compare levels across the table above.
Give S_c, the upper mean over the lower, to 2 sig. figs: 0.97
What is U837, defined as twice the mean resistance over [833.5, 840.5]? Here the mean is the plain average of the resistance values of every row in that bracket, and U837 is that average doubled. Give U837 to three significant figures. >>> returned 19.6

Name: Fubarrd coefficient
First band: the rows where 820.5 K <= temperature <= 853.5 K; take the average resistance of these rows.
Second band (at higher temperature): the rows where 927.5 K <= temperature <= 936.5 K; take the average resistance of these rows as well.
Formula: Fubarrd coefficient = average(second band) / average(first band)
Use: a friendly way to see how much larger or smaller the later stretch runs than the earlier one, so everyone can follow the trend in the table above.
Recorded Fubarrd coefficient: 1.28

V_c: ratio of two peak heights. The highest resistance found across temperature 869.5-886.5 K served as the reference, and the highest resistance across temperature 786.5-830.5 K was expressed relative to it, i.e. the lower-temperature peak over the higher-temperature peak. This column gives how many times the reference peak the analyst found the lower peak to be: 1.02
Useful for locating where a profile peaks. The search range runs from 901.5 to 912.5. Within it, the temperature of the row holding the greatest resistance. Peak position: 902.0 K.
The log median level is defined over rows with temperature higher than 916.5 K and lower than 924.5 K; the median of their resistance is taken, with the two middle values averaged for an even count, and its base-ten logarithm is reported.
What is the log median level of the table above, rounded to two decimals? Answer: 1.01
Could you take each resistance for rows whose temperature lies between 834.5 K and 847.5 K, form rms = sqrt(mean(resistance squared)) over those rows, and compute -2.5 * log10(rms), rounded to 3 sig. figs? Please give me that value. -2.42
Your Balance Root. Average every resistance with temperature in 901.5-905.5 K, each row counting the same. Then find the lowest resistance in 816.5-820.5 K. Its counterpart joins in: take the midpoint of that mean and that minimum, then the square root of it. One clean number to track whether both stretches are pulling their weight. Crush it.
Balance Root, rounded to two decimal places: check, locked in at 3.35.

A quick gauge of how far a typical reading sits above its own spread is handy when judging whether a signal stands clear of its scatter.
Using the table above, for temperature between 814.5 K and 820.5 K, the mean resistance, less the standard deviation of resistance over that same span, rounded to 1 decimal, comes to 10.2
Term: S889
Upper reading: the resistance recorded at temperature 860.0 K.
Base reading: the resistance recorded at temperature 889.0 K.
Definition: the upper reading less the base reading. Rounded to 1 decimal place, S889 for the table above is -3.3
